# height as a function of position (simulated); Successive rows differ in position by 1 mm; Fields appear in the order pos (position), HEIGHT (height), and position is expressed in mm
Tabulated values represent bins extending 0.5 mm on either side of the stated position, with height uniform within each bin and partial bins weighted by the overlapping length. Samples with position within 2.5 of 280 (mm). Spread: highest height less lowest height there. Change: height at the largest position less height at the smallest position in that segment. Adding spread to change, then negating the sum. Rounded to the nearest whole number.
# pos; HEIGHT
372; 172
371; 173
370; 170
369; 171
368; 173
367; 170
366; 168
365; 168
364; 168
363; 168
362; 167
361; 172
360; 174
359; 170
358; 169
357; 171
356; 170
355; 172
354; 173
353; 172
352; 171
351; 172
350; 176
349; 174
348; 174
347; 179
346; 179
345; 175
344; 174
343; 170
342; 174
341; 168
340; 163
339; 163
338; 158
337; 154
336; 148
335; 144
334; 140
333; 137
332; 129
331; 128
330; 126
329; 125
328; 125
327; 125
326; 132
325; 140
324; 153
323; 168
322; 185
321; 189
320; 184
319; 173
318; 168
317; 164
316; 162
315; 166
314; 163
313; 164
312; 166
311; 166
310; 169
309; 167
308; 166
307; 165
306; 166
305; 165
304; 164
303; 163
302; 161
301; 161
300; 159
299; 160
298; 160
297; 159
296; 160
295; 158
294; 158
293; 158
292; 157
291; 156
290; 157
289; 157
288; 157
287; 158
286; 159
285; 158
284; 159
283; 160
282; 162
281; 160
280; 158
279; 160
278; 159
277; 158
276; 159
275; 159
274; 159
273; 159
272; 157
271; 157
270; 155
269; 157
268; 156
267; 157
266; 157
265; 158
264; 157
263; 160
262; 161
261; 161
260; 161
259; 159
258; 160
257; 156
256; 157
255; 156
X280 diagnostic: -7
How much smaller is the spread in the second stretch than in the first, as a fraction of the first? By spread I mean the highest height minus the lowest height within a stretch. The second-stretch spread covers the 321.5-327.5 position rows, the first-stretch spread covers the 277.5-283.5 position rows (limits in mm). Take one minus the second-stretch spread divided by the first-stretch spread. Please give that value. -14.0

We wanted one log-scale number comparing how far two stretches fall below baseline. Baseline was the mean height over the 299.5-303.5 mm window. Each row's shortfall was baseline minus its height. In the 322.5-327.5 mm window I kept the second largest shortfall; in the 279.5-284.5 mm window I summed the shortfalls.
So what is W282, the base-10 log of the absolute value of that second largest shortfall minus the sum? 1.36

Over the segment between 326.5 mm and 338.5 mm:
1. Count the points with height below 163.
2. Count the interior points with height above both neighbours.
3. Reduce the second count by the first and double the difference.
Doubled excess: -24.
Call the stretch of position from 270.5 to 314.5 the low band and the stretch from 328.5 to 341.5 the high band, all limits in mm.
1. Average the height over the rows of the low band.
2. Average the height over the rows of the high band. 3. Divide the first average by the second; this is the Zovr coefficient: 1.11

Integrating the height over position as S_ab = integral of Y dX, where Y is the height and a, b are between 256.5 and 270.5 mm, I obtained 2215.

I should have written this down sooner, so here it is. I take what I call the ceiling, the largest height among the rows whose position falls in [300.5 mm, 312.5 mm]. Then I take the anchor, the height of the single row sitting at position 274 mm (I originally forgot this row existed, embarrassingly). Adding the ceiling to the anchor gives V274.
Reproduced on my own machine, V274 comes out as 328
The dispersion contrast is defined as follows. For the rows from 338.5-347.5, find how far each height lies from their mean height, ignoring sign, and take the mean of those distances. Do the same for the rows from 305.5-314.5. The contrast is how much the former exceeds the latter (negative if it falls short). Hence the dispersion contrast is 3.9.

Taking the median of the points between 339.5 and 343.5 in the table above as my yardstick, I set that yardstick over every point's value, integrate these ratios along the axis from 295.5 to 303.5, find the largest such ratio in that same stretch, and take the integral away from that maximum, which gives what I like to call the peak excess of -7.37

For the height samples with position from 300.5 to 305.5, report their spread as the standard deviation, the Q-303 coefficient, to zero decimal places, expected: 2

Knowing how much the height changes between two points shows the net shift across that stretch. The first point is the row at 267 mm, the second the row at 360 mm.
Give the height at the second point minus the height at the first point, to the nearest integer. 17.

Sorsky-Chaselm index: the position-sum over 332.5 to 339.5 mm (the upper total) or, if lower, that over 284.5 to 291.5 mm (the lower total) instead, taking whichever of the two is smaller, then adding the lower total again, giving 2146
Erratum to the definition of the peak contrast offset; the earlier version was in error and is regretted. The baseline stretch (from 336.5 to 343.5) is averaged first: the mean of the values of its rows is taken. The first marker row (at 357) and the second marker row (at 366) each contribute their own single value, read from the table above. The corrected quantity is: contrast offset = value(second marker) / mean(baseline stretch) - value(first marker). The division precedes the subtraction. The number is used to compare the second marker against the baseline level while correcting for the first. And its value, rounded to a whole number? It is -170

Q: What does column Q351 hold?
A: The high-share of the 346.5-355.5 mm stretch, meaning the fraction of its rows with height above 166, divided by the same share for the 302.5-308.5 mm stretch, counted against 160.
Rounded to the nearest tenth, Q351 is 1.0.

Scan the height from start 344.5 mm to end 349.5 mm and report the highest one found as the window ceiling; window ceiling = 179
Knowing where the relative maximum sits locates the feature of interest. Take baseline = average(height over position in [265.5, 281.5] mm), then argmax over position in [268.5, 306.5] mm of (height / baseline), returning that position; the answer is 306 mm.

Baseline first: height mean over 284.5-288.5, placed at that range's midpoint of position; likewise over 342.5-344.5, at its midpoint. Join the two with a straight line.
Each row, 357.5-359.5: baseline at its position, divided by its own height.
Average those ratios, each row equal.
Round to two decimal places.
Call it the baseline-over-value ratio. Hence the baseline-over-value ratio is 1.04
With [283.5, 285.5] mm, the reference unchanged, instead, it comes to 0.99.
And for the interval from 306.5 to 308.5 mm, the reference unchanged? 0.99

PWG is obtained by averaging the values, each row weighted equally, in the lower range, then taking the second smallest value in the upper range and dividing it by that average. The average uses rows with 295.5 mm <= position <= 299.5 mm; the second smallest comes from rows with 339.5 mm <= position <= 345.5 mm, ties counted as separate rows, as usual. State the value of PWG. 1.05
